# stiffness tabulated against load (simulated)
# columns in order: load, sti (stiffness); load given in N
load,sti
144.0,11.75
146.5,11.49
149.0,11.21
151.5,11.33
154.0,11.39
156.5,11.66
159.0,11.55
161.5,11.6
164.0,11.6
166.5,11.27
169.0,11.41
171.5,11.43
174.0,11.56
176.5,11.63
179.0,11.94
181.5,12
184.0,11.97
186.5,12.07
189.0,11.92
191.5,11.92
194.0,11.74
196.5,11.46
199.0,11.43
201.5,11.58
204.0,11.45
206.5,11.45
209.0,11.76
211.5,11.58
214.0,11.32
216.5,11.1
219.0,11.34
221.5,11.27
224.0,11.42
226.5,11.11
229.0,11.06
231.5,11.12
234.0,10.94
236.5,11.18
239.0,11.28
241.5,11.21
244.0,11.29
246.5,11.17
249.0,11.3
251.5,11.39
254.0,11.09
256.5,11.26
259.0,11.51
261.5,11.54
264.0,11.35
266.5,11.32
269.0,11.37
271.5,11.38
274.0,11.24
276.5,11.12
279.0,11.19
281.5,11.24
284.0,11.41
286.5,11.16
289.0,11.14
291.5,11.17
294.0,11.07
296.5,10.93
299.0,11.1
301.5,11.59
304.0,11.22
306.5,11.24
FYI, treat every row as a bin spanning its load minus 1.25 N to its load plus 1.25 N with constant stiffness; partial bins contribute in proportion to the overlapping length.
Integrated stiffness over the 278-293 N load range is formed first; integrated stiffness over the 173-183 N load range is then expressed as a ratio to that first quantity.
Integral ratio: 0.70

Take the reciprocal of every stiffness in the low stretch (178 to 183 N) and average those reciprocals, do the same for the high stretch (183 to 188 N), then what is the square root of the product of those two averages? 0.0834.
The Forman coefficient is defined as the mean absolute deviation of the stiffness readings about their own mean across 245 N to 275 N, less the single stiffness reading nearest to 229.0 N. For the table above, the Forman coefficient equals -11.0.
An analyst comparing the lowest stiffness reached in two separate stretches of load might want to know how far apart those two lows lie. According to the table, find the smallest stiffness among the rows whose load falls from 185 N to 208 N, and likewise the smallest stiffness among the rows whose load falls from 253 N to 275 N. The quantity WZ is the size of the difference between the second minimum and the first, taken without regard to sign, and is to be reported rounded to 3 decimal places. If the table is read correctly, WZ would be 0.340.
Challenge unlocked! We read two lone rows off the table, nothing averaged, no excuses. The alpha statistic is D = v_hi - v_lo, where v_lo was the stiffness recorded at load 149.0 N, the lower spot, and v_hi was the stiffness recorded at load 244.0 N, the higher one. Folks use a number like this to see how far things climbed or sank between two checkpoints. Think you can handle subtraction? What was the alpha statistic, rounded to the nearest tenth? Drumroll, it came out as 0.1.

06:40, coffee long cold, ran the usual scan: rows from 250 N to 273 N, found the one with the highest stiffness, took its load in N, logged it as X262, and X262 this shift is 261.5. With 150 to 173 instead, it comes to 156.5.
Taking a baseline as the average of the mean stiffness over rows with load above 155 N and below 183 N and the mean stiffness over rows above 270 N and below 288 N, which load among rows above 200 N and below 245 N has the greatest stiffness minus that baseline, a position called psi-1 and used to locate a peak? 209.0 N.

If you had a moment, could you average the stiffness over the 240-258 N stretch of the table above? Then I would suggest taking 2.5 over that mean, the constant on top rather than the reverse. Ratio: 0.222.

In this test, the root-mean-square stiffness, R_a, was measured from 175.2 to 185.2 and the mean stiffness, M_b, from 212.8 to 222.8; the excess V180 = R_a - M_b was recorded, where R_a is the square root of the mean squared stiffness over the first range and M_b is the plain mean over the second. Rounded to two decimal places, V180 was 0.63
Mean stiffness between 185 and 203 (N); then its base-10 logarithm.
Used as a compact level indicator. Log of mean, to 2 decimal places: 1.07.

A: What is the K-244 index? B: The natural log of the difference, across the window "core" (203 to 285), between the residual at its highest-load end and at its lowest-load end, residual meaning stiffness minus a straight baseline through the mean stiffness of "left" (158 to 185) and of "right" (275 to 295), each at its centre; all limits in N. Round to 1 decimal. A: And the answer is -1.3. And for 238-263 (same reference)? -1.1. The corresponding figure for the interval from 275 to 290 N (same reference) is -2.7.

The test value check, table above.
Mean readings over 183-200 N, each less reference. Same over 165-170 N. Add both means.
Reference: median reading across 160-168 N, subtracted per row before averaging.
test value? -0.1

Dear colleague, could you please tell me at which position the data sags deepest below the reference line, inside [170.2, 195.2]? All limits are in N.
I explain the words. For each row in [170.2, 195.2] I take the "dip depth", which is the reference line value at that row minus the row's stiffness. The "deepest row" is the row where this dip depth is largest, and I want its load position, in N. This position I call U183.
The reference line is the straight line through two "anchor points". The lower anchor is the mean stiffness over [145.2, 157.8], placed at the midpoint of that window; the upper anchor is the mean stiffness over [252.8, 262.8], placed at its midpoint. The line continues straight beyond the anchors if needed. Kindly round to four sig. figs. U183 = 171.5 N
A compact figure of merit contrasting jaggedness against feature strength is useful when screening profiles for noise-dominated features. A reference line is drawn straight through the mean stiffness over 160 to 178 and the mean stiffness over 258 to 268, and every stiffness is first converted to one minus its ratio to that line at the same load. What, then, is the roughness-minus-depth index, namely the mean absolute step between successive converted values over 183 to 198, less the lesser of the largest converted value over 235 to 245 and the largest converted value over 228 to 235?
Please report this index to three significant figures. -0.0112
